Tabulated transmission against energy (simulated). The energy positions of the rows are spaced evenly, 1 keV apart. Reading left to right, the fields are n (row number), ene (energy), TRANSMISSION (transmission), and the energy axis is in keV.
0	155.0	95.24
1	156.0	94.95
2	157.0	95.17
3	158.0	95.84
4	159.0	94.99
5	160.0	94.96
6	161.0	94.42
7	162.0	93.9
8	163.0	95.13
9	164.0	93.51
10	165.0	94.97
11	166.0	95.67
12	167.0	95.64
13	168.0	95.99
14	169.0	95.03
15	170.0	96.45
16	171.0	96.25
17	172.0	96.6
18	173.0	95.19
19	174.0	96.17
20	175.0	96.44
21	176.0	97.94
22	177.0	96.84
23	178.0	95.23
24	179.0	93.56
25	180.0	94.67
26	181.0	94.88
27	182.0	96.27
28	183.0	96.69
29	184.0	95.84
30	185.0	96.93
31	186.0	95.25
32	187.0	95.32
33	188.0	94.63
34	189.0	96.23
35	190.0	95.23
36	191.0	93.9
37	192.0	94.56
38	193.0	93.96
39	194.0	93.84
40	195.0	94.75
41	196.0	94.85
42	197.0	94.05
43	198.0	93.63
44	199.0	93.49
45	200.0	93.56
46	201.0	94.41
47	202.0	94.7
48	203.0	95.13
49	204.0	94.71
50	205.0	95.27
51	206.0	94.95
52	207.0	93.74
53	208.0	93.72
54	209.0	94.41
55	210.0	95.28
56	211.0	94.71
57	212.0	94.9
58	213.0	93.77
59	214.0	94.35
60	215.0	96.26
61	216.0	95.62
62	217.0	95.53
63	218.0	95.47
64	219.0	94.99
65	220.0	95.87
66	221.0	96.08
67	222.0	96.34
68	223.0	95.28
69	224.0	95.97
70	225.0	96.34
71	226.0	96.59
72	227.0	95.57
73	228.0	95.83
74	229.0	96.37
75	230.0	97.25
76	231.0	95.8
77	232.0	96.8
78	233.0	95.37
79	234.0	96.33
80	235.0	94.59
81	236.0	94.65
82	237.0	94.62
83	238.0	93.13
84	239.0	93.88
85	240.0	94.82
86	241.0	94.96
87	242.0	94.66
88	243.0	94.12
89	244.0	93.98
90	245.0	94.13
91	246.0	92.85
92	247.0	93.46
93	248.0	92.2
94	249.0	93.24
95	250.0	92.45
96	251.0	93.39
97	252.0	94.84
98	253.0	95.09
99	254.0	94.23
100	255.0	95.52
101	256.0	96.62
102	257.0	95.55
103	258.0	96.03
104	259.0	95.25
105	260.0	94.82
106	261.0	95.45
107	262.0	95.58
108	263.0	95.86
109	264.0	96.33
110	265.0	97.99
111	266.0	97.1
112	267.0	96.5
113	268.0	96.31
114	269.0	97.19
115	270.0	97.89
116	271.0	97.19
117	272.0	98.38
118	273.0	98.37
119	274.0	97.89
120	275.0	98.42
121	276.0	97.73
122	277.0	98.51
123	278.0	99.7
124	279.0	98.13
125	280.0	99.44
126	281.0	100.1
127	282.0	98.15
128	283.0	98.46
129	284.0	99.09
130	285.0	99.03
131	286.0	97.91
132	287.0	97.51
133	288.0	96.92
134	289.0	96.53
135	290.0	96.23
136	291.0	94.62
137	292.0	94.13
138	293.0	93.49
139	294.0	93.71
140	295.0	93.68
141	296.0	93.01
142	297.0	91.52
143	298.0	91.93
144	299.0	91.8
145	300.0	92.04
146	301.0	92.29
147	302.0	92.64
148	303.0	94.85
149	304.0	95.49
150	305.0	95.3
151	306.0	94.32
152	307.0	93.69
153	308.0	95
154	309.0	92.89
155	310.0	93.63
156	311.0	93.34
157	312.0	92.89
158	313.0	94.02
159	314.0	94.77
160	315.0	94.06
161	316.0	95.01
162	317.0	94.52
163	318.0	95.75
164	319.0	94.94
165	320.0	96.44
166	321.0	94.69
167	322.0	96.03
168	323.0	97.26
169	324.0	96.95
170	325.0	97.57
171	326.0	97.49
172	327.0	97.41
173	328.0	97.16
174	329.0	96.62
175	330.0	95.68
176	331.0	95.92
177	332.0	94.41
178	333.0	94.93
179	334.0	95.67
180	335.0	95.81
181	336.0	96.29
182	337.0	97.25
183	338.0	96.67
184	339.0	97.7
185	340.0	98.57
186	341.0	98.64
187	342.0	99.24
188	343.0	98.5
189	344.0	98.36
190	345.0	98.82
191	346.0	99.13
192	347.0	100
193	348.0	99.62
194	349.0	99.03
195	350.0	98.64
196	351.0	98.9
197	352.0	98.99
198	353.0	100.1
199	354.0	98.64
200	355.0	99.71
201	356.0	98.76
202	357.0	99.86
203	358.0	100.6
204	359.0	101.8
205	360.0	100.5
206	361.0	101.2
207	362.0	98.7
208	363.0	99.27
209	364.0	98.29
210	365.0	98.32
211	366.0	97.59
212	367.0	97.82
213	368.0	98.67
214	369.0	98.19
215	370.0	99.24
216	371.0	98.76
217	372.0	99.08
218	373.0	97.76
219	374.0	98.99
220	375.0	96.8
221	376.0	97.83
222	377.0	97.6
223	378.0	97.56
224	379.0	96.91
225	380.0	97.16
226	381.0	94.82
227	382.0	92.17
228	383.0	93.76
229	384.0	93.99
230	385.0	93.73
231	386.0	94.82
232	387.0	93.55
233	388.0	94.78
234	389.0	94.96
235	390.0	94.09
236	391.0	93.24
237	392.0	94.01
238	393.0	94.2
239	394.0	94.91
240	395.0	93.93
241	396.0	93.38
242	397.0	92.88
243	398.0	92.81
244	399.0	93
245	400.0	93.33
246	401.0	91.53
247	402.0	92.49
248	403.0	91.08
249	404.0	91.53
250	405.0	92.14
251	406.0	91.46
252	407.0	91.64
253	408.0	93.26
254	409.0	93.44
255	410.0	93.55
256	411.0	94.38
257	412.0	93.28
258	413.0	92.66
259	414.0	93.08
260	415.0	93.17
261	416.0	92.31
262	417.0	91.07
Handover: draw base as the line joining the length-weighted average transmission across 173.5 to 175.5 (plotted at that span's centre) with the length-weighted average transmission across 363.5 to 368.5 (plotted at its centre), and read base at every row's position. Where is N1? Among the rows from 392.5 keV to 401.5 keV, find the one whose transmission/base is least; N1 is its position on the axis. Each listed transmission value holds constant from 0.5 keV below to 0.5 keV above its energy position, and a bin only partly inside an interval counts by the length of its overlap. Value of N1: 401.0 keV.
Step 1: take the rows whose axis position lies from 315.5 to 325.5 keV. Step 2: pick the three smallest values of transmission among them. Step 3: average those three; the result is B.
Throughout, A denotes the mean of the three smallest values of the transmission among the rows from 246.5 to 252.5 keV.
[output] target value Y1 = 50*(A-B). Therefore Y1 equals -104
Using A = 93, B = 94.7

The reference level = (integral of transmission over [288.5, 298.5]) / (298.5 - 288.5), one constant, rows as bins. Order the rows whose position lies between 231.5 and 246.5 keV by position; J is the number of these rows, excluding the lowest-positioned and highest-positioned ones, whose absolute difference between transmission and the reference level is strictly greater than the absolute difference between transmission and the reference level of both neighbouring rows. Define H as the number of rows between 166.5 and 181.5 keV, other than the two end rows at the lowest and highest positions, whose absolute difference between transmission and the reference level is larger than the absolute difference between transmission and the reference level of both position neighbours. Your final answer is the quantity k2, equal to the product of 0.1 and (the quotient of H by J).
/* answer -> 0.100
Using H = 4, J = 4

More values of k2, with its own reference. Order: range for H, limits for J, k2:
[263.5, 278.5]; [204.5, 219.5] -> 0.133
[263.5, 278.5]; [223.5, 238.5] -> 0.080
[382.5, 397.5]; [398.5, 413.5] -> 0.133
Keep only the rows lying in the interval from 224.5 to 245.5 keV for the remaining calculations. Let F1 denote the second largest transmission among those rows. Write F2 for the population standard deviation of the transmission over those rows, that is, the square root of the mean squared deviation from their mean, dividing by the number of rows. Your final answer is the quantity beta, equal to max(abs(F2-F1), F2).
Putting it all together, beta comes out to 95.7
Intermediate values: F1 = 96.8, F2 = 1.09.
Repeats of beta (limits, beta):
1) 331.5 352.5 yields 98.0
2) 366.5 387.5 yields 96.9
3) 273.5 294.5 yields 97.8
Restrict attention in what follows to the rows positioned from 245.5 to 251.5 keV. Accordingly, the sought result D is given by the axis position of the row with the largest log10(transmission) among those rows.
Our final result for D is 247.0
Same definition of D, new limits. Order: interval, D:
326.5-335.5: 327.0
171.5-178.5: 176.0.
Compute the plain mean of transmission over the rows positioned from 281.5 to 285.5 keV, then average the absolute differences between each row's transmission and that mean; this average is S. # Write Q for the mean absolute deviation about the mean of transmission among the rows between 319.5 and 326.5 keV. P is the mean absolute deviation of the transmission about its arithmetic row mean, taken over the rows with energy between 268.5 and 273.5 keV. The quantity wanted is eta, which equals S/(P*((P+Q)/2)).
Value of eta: 1.2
